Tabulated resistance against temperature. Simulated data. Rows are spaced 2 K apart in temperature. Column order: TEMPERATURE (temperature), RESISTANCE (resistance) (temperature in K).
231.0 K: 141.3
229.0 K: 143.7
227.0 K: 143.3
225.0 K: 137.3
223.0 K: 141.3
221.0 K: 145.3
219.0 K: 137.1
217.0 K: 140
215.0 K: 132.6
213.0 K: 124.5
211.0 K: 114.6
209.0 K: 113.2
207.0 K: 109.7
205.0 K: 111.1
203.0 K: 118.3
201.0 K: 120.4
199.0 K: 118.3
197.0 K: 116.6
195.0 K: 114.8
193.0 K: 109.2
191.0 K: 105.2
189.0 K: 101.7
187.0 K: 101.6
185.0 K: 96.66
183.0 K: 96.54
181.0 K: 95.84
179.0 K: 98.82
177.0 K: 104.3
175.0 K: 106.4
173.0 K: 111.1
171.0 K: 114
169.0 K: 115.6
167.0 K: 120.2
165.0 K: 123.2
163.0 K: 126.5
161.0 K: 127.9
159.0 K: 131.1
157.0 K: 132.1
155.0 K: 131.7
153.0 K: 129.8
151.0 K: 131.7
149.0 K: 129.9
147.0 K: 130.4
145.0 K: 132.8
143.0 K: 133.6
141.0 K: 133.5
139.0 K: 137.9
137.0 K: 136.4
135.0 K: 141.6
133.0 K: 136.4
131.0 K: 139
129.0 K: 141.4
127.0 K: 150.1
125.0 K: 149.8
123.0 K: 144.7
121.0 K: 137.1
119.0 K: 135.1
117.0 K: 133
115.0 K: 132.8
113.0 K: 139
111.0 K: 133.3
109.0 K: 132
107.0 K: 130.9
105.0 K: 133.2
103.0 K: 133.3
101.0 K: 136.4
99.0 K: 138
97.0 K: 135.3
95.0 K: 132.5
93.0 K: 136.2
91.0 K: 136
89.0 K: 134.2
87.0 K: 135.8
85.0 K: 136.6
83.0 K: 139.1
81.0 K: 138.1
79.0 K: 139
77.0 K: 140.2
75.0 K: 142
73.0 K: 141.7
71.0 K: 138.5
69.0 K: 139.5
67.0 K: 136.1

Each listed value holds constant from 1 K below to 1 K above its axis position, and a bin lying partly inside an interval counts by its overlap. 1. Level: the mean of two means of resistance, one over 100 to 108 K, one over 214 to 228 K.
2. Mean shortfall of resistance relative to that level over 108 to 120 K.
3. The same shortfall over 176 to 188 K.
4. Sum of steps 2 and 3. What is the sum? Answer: 40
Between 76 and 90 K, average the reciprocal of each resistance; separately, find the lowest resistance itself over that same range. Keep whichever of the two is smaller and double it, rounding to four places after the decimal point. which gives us 0.0145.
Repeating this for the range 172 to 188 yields 0.0198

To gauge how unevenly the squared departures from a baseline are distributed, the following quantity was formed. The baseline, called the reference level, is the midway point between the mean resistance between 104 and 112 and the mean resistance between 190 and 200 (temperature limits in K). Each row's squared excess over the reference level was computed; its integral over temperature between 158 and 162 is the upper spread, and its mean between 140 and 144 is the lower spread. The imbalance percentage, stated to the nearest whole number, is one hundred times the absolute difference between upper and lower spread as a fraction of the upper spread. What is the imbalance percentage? 40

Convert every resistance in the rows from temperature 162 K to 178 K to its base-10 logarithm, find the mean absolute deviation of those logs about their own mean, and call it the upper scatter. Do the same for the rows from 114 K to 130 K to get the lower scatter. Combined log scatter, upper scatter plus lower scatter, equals 0.042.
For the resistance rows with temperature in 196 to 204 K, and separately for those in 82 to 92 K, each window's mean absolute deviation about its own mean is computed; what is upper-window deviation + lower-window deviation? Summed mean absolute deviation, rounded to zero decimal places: 2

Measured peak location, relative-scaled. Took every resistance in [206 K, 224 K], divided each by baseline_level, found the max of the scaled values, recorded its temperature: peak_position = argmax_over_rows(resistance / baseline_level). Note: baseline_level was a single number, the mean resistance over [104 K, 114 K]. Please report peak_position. 221.0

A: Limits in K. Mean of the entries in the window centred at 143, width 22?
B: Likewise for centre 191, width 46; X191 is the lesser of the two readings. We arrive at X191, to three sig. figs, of 109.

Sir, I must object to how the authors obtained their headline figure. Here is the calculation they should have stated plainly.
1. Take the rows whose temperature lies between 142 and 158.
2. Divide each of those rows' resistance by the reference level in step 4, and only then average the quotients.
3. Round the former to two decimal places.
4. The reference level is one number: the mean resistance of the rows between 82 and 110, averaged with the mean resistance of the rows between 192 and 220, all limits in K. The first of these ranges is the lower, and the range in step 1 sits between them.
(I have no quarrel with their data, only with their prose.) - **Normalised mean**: 1.03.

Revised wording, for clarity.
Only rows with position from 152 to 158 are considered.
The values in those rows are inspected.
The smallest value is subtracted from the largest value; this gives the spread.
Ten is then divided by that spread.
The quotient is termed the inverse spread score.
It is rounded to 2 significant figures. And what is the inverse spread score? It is 4.3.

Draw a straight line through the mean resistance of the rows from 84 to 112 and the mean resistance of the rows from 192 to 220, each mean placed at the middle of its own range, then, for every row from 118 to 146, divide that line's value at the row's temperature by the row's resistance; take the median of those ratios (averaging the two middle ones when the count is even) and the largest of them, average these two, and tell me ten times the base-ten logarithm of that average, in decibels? -0.2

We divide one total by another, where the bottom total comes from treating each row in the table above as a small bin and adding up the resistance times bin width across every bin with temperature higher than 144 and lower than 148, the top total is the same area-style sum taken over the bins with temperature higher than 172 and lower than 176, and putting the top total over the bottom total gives 0.83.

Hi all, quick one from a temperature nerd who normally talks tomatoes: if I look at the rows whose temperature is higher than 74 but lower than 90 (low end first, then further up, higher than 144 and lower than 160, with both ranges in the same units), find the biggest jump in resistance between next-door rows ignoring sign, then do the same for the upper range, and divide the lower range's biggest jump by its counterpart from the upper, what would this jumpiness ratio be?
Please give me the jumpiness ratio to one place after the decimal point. 1.0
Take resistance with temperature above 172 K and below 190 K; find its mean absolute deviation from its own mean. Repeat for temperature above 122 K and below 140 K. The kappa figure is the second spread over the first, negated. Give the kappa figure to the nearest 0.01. -1.05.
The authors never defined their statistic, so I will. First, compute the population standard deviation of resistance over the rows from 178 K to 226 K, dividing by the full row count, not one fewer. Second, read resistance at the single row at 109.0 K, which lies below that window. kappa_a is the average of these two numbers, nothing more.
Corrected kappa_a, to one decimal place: 73.5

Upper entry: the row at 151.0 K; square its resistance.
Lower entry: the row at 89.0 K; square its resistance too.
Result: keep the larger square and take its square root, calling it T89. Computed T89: 134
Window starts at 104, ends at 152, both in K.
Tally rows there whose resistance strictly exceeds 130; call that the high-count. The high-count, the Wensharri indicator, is 23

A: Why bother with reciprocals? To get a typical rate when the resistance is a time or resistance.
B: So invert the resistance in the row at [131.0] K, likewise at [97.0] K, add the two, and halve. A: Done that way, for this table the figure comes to 0.0073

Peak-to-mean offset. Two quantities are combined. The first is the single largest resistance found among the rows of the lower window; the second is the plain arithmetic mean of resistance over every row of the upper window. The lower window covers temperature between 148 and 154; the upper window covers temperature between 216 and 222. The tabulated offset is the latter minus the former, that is 9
